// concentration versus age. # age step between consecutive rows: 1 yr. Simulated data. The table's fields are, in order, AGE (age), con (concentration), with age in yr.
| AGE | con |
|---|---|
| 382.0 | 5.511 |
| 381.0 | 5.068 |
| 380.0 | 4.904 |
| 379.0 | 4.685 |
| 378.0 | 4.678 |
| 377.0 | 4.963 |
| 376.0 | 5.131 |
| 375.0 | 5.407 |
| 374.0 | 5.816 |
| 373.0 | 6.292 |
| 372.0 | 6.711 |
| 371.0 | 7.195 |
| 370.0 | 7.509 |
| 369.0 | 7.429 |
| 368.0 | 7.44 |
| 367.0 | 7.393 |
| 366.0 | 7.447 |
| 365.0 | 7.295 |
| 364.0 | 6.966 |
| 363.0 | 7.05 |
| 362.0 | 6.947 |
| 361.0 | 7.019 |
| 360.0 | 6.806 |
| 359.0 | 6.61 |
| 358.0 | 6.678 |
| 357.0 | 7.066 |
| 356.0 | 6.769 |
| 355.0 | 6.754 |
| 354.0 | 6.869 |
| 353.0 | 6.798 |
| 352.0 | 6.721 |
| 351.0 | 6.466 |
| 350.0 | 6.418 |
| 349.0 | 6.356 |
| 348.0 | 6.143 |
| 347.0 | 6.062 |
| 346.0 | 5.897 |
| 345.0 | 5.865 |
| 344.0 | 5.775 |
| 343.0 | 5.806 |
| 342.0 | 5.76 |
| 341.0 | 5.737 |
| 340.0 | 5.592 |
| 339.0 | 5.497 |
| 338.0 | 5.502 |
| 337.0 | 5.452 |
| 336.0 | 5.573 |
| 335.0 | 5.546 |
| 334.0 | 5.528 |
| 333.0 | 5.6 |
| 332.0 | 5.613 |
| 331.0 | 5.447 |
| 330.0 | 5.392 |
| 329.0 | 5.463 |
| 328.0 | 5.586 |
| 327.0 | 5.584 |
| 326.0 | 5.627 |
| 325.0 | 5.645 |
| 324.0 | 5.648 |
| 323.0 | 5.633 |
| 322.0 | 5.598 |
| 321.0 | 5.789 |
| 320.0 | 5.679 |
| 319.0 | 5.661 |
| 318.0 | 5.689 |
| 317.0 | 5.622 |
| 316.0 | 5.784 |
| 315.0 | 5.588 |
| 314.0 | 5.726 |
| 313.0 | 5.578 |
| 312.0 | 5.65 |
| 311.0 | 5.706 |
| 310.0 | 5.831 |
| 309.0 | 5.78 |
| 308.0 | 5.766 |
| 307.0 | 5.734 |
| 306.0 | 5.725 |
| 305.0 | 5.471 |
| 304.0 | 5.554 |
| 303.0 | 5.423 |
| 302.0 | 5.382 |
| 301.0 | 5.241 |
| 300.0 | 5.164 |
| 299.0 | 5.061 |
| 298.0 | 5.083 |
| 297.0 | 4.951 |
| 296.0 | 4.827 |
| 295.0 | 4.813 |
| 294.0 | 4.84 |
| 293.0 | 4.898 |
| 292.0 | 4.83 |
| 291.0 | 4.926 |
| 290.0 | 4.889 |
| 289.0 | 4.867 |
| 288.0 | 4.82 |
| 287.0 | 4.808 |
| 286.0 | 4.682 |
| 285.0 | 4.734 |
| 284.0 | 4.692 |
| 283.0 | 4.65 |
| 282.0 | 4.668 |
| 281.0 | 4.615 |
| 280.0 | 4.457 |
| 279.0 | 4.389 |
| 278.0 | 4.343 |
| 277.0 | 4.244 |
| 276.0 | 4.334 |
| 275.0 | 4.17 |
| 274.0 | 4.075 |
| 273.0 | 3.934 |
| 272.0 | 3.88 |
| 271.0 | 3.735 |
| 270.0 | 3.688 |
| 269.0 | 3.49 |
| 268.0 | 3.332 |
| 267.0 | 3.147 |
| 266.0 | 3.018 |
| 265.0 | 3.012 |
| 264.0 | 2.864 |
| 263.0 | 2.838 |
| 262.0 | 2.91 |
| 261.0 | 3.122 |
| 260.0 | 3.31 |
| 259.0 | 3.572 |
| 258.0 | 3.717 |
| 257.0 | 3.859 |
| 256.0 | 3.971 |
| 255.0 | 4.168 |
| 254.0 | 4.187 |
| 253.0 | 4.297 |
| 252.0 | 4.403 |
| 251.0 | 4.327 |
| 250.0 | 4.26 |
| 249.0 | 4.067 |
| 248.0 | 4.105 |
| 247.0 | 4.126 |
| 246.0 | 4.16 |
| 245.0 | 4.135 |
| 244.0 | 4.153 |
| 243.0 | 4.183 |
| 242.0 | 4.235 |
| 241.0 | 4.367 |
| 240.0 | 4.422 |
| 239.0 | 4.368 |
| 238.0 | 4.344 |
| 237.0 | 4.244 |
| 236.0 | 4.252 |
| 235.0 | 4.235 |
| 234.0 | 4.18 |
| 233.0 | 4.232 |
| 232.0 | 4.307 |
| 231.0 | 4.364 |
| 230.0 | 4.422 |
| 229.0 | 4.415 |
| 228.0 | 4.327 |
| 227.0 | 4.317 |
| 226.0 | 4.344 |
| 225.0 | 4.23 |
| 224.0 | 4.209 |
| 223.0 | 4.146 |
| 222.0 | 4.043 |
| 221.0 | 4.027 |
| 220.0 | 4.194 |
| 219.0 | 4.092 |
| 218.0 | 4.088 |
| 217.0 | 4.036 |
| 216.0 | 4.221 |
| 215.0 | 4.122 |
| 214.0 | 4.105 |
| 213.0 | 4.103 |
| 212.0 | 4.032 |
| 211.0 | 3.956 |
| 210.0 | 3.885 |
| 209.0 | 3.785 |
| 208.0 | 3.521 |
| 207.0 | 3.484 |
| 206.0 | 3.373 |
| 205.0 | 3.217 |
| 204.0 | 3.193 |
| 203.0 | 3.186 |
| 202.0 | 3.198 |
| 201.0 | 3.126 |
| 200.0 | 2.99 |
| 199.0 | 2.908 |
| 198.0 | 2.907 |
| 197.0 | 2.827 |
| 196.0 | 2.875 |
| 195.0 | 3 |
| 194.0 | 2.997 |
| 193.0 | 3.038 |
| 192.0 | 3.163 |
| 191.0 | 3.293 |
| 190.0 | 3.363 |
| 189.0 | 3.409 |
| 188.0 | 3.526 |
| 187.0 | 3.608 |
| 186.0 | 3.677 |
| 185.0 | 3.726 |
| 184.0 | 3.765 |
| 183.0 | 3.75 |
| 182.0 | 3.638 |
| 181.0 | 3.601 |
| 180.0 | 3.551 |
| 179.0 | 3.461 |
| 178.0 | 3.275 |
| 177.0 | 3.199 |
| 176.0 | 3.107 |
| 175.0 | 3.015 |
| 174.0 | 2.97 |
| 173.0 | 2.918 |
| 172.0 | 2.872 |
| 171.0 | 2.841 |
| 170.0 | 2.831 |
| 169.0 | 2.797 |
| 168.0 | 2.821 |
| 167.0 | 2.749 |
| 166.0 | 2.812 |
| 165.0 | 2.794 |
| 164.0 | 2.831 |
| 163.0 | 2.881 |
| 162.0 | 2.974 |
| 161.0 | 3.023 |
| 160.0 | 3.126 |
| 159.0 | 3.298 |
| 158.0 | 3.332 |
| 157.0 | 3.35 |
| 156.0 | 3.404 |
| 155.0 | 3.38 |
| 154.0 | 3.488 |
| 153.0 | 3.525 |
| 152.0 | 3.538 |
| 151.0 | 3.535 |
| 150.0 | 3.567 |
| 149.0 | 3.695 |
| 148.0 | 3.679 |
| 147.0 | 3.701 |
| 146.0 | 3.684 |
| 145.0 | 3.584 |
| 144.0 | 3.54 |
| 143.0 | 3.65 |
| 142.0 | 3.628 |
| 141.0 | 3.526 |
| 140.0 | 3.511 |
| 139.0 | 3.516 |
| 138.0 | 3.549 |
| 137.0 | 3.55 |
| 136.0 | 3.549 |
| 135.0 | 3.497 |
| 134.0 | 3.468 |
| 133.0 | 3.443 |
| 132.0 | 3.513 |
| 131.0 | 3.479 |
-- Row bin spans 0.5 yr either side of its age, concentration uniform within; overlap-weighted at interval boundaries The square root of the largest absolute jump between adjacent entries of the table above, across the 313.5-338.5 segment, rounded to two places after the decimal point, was 0.44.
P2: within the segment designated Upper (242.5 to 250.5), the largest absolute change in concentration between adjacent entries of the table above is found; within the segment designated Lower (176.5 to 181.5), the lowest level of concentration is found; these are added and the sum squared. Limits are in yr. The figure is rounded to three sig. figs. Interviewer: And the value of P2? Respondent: 11.5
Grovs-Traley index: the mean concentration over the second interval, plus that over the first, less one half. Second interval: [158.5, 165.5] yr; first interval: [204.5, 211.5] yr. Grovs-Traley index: 6.1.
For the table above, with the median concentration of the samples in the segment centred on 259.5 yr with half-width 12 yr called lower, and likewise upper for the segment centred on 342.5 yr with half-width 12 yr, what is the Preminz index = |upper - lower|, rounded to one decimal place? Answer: 2.1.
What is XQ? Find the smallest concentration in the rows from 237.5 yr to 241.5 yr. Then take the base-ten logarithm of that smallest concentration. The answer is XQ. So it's 0.638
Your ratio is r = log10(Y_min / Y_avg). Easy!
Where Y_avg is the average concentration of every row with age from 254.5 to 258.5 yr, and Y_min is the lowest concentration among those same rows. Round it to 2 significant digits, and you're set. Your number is -0.024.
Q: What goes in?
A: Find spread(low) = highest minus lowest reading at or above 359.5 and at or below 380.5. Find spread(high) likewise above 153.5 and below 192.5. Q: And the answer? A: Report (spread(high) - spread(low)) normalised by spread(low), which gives -0.64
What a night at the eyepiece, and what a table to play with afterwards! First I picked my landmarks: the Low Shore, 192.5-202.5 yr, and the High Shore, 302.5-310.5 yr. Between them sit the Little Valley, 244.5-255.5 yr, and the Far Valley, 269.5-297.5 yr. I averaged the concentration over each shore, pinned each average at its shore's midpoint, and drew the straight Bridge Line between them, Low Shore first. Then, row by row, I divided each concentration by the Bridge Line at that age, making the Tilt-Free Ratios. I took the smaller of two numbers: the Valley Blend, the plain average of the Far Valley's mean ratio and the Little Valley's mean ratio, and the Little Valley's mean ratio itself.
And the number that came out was 0.94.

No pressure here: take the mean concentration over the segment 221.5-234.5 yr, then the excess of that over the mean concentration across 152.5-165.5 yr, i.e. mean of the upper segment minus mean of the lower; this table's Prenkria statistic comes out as 1.1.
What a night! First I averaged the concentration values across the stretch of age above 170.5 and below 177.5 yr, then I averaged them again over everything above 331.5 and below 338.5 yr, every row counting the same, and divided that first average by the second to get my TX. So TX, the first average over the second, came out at 0.5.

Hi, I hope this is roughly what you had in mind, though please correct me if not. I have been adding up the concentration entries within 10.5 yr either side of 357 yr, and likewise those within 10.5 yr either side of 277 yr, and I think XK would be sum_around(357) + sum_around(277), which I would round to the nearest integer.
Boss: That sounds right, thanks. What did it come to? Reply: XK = 231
